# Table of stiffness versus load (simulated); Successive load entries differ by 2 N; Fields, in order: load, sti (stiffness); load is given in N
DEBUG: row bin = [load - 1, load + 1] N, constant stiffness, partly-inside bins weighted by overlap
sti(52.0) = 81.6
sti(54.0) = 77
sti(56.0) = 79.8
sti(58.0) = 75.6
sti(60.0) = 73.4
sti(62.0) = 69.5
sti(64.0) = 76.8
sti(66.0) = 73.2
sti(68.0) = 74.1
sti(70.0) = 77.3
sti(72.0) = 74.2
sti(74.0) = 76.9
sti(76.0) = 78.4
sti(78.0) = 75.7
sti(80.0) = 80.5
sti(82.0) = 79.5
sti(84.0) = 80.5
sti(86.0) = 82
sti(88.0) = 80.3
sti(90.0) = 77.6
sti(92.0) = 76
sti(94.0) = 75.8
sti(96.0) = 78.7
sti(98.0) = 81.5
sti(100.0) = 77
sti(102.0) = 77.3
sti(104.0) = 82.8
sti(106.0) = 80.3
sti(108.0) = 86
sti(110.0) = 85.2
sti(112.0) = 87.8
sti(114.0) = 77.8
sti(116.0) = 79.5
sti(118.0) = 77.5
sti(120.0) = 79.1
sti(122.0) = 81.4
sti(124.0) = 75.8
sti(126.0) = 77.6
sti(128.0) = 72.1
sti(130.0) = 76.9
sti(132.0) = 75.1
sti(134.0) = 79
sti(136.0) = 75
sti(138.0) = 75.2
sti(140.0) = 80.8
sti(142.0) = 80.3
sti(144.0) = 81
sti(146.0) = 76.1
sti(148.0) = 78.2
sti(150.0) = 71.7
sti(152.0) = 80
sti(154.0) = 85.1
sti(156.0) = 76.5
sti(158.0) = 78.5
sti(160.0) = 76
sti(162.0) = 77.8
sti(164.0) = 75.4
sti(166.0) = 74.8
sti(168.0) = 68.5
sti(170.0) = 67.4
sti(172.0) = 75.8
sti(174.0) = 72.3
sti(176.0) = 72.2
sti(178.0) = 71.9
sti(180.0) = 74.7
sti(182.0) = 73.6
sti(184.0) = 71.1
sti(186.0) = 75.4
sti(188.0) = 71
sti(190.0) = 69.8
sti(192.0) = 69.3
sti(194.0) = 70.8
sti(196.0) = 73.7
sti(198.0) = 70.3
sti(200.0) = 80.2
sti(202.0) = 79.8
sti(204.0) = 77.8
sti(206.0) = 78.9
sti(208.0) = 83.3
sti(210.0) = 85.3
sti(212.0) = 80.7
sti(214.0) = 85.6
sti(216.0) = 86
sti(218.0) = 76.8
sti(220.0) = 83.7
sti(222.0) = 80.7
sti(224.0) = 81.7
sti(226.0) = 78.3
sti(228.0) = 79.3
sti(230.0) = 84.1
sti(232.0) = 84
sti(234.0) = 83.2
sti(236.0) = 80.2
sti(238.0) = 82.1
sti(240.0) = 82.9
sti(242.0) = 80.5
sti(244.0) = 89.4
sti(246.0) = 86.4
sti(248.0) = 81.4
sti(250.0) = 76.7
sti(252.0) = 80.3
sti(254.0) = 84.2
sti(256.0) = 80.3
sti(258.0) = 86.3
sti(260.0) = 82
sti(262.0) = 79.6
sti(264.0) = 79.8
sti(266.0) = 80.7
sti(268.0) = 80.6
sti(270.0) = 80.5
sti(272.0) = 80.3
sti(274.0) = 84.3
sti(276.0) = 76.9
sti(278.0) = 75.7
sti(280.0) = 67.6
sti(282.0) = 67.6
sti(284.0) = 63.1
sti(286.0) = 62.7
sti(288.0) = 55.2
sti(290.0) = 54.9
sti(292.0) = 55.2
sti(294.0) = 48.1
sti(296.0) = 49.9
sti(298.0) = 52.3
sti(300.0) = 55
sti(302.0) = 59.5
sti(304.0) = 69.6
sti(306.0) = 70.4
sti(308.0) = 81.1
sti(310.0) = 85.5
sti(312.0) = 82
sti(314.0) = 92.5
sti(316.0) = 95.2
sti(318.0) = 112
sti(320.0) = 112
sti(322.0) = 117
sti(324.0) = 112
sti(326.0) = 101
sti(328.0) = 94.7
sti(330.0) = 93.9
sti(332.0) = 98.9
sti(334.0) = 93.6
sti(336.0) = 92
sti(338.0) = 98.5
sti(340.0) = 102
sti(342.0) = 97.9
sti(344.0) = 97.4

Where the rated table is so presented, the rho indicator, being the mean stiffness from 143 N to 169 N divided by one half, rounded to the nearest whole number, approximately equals 154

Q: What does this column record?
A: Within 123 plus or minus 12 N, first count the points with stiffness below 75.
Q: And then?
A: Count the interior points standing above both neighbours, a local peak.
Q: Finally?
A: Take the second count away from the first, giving -3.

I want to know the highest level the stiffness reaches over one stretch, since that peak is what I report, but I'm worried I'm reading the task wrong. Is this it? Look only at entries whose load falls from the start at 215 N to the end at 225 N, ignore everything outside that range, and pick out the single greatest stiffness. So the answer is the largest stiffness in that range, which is 86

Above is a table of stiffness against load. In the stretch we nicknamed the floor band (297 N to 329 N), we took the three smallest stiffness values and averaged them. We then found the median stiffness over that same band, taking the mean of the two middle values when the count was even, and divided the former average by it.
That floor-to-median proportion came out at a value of 0.62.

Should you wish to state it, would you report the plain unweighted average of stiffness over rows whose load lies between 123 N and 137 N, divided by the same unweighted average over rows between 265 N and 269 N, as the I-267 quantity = 0.94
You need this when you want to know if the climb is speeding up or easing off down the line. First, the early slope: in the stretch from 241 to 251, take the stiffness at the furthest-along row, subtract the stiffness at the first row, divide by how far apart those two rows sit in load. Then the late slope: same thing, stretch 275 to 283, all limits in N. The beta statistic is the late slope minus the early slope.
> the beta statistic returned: -1.1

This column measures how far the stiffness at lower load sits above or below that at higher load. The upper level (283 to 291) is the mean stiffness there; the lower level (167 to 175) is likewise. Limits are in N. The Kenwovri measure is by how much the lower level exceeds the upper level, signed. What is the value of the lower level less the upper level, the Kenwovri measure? 12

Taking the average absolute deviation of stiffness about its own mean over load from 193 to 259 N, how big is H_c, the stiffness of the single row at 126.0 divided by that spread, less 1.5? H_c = 23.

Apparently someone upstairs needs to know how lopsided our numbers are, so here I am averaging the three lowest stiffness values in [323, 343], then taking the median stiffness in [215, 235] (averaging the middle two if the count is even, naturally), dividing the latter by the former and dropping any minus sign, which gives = 0.88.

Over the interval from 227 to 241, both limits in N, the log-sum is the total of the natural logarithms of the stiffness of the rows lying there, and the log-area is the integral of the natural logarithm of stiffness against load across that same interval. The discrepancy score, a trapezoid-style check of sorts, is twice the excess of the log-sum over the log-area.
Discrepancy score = -61.7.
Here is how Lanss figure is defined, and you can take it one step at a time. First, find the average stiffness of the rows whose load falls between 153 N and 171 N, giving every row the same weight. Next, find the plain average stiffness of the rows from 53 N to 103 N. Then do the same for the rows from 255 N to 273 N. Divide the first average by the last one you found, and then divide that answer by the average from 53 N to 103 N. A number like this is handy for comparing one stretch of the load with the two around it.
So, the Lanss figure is 0.0121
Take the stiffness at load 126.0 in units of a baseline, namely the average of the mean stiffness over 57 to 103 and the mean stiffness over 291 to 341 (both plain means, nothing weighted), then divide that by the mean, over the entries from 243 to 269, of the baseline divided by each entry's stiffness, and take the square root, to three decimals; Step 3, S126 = 0.985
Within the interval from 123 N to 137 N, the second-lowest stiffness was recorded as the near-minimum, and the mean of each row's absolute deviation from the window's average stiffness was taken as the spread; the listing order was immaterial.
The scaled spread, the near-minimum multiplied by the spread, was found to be 122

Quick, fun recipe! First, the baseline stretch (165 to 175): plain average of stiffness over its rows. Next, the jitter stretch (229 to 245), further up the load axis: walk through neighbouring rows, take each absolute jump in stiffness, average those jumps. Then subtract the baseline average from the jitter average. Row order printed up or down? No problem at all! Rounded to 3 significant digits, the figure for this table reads -69.2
